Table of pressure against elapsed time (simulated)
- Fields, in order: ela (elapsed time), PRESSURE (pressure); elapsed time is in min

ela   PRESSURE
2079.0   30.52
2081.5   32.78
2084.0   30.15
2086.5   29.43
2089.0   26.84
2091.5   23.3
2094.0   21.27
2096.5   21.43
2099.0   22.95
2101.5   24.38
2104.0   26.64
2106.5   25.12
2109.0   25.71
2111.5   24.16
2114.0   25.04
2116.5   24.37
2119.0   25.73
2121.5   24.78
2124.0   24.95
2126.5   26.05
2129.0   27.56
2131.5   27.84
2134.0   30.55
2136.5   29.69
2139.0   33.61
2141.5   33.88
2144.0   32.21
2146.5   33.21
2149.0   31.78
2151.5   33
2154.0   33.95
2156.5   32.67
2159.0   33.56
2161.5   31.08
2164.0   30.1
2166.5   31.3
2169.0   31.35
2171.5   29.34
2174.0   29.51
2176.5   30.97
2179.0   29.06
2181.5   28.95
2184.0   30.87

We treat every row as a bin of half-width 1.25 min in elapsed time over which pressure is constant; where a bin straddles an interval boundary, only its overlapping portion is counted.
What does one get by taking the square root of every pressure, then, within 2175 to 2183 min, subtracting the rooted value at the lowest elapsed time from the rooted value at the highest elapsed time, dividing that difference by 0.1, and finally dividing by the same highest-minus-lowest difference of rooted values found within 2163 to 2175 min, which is 34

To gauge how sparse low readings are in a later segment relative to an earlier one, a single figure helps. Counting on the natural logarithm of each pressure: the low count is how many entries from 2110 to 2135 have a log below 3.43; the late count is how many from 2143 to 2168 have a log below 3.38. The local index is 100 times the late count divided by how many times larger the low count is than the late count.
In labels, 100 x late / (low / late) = 0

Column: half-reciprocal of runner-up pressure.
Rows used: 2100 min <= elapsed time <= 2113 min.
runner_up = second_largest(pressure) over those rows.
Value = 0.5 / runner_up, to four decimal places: 0.0194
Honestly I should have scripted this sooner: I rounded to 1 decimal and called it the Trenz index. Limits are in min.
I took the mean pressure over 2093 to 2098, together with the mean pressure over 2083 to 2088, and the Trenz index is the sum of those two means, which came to 51.1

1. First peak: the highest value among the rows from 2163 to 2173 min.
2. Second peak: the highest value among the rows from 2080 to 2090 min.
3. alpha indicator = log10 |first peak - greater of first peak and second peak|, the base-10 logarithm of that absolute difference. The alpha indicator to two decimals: 0.16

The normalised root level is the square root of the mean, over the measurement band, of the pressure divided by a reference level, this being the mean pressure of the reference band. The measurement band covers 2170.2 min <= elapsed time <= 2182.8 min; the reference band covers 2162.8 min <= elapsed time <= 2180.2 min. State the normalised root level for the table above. 0.99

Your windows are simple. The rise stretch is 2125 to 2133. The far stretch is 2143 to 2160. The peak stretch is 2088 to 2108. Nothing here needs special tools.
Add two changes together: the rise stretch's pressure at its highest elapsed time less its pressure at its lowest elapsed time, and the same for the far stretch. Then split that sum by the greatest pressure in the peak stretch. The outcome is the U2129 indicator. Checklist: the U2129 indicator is 0.12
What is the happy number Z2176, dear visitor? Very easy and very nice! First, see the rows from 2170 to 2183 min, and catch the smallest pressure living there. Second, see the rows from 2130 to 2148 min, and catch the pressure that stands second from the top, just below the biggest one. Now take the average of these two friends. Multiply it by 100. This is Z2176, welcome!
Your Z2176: 3128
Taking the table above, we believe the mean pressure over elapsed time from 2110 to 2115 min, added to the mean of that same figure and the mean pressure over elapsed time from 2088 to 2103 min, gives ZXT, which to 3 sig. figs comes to 48.6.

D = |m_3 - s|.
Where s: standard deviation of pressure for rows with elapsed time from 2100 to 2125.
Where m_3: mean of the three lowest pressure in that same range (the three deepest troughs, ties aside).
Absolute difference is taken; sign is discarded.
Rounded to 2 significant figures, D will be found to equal 24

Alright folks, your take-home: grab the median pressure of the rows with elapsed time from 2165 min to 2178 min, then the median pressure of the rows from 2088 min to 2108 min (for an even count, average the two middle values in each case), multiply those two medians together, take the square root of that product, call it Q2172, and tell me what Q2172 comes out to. 27.2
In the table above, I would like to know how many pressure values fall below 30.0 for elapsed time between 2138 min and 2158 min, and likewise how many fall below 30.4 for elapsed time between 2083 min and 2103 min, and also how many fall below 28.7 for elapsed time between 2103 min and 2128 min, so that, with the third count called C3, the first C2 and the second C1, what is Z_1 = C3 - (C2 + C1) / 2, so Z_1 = 6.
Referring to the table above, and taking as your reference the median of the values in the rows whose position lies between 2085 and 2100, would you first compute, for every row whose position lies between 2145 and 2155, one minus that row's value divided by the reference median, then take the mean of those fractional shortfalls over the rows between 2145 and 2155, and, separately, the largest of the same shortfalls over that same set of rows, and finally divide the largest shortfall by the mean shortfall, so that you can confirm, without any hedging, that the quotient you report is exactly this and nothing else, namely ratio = 0.9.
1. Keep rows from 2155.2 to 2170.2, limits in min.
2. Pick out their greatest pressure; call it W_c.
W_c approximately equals 33.56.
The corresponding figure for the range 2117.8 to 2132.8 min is 27.84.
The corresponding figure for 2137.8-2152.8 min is 33.88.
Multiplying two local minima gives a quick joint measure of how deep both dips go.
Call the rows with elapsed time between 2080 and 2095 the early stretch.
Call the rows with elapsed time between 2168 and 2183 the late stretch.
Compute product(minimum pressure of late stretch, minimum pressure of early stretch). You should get 616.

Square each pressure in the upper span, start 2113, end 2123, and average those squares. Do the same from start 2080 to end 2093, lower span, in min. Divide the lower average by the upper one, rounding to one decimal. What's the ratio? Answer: 1.3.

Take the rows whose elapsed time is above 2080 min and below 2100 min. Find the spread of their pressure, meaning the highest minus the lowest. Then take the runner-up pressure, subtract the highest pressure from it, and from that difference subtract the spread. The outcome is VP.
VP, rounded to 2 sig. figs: -14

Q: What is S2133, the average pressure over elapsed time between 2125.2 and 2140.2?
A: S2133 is 29.2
